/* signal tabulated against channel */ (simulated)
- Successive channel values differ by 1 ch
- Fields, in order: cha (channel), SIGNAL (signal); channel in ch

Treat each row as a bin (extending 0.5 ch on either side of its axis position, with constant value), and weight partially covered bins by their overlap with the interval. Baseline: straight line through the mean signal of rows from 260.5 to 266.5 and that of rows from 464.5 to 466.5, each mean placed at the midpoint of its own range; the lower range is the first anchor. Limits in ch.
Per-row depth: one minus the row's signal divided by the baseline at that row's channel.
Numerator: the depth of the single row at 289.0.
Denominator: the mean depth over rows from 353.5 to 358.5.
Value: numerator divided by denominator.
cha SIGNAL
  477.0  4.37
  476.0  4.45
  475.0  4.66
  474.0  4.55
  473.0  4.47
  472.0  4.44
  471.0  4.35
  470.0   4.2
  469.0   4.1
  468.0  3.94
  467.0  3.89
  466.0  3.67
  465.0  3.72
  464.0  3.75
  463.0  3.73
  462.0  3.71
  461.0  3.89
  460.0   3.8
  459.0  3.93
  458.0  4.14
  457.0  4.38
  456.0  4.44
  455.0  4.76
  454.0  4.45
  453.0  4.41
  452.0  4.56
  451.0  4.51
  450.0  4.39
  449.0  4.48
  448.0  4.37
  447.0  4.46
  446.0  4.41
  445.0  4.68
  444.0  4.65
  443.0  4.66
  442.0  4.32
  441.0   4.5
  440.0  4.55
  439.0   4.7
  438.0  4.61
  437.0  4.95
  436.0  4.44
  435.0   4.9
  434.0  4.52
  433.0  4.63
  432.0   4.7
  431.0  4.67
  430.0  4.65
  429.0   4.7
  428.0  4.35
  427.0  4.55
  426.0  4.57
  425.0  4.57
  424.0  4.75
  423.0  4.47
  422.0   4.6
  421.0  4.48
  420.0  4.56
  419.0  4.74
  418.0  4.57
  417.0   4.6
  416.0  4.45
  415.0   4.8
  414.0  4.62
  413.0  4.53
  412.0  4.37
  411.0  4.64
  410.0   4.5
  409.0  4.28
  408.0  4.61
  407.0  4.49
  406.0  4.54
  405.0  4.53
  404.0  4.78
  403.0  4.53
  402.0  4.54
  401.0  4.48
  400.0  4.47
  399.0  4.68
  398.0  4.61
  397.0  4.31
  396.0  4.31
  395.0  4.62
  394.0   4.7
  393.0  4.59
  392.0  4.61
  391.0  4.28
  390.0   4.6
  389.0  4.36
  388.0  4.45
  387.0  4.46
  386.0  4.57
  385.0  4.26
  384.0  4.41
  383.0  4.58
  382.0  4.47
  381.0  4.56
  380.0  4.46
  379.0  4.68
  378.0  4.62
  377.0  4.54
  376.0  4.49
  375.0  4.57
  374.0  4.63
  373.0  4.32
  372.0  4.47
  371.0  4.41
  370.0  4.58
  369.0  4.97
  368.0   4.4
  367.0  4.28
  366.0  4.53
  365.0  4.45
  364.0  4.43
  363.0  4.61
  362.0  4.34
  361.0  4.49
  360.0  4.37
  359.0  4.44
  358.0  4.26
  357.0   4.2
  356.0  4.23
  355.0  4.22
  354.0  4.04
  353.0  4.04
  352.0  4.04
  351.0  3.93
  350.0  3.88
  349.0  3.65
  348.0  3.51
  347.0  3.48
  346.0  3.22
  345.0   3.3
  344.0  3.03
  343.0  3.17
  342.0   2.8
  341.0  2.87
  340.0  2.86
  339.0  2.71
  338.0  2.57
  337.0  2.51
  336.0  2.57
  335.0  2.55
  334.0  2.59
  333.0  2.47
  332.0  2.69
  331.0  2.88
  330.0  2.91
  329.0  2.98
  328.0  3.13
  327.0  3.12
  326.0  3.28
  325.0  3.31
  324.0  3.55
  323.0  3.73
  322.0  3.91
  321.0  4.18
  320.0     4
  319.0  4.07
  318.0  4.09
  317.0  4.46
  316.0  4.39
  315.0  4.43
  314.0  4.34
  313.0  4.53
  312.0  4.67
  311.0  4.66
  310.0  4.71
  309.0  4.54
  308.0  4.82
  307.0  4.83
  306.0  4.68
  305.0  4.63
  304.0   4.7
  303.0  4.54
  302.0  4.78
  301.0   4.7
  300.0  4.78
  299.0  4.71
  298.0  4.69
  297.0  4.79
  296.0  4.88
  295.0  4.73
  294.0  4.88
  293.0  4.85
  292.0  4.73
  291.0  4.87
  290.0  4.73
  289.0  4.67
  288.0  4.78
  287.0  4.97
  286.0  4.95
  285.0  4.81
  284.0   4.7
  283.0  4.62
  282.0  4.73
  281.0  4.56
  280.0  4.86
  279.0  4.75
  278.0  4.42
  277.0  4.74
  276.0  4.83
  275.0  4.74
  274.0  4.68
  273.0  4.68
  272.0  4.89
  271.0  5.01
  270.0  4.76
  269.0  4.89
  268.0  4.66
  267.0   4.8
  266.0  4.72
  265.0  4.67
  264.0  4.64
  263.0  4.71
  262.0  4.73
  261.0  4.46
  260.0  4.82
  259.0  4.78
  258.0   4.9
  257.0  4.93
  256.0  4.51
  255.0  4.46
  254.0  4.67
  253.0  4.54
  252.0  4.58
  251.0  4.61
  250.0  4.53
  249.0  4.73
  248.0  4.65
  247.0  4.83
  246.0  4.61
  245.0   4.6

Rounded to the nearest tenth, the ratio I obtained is -5.0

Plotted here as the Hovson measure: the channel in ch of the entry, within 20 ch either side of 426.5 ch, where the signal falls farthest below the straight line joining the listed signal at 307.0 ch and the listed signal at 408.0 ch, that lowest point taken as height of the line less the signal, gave 409.0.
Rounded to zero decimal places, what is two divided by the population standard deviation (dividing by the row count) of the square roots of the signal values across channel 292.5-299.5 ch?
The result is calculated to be 116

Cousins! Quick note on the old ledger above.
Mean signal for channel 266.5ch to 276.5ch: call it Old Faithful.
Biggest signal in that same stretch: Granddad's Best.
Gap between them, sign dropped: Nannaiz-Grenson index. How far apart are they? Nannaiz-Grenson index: 0.22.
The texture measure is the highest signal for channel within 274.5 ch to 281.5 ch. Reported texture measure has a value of 4.86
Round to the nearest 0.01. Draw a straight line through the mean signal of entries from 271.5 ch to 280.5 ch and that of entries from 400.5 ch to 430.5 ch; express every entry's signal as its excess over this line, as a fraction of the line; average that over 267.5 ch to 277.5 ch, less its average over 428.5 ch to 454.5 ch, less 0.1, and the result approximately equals -0.10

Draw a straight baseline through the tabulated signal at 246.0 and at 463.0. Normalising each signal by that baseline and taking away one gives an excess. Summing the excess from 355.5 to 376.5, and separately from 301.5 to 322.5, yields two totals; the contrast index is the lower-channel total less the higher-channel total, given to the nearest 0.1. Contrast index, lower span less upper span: -1.0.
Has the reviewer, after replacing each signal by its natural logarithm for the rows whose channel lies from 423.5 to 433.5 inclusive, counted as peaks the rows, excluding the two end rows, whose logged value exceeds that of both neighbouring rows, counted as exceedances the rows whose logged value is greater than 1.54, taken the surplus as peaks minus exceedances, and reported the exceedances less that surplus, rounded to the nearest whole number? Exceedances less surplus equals 6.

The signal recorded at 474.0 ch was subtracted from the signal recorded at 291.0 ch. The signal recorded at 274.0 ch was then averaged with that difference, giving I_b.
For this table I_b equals 2.5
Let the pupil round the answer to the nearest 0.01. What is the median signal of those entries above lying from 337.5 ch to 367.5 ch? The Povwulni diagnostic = 4.04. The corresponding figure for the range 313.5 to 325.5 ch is 4.08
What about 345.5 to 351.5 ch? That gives 3.58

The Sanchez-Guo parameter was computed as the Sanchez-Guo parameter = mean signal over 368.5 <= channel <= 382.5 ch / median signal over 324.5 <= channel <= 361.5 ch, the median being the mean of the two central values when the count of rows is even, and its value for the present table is 1.4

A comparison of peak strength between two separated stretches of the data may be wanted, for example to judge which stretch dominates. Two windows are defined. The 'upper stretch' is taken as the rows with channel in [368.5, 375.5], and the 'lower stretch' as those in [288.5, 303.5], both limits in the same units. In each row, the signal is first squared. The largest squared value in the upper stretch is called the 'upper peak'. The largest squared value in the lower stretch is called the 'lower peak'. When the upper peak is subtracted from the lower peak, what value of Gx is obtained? -1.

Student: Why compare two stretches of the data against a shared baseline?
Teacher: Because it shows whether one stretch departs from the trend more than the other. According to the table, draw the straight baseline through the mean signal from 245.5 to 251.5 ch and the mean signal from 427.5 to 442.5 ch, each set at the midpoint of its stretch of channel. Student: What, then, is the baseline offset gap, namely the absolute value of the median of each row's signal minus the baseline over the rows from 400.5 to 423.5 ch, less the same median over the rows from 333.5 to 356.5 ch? 1.3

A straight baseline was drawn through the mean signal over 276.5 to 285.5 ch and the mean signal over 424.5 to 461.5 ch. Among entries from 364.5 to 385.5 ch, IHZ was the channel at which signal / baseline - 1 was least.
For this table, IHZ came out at 367.0 ch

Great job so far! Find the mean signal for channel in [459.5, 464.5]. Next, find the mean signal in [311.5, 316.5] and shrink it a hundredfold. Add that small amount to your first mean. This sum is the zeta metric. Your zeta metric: 3.8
